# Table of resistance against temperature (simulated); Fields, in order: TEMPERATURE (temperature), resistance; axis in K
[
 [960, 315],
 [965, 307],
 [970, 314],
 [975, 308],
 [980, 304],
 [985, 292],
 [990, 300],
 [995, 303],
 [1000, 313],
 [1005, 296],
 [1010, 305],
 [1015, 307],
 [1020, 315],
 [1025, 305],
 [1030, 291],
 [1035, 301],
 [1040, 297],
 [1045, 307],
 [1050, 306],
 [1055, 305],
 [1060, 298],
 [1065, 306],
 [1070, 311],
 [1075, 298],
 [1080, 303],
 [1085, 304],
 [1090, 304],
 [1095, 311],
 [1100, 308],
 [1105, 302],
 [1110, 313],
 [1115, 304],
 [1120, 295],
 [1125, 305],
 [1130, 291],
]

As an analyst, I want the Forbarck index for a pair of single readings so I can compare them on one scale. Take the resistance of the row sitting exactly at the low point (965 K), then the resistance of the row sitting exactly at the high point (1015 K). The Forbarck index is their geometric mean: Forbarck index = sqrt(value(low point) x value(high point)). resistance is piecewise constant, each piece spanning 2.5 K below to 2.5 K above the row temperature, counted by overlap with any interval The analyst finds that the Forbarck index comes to 307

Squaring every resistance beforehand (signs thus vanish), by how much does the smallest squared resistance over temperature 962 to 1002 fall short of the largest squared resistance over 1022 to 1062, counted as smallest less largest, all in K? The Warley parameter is -8985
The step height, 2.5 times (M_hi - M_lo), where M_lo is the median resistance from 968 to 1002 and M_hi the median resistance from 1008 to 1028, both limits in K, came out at 5.0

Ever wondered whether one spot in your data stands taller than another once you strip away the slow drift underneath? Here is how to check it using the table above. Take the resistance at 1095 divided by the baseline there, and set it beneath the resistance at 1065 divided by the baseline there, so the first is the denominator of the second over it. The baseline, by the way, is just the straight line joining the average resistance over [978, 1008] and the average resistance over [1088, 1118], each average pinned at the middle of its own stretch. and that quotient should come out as 0.99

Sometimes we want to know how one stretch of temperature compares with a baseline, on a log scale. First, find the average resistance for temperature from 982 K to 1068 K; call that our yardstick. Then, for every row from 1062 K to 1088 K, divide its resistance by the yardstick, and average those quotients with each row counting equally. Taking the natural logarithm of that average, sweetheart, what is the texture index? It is 0.005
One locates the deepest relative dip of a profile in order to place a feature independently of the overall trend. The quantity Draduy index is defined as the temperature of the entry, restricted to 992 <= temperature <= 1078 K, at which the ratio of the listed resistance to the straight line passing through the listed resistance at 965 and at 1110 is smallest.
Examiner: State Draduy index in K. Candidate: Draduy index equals 1030 K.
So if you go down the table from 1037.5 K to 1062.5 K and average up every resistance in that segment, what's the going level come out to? 303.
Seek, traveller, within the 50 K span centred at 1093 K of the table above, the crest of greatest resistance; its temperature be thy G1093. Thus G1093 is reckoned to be 1110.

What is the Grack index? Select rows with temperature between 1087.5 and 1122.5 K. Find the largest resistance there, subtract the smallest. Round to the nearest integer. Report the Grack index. 18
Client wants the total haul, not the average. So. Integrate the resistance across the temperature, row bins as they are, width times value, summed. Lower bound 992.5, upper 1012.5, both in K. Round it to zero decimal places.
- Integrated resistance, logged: 6085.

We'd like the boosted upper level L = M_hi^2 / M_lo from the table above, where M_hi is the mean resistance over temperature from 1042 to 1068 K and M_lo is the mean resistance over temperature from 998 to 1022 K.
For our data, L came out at 302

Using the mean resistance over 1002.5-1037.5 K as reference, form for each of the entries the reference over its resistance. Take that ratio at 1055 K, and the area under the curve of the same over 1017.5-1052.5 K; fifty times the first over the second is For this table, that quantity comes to 1.42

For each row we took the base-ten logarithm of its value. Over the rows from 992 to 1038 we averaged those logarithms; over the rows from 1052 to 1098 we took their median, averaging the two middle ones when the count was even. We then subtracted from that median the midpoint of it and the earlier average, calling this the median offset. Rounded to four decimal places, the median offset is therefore 0.0001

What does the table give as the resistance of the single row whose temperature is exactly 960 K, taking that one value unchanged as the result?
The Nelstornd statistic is 315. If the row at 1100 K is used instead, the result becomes 308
